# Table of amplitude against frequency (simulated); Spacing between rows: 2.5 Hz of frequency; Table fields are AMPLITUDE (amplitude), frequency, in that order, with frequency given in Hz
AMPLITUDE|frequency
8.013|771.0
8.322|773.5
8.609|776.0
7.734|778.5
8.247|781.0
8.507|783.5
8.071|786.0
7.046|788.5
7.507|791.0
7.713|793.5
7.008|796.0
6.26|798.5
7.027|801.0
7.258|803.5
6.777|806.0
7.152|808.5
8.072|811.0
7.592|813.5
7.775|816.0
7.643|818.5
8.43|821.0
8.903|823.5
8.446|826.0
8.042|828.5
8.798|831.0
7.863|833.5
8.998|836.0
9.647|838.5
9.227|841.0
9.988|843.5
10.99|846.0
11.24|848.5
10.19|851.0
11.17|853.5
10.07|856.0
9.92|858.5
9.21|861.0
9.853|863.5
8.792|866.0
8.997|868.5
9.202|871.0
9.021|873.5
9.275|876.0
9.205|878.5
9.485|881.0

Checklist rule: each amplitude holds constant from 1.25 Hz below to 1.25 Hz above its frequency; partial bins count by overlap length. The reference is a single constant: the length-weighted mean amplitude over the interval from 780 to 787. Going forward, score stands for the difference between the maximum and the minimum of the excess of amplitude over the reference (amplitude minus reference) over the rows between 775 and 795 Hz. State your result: 1.6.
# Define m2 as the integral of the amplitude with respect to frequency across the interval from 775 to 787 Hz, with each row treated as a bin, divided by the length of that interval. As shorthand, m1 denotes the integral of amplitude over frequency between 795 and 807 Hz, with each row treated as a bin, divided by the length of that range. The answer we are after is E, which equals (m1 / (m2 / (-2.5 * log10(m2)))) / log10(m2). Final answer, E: -2.1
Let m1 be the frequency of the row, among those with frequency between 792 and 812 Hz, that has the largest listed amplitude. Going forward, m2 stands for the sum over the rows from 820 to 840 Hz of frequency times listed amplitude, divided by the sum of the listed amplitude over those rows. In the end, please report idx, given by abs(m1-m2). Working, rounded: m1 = 811.0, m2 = 829.9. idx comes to 18.9 Hz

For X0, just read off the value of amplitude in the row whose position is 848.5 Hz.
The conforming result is 11.24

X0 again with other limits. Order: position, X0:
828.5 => 8.042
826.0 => 8.446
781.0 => 8.247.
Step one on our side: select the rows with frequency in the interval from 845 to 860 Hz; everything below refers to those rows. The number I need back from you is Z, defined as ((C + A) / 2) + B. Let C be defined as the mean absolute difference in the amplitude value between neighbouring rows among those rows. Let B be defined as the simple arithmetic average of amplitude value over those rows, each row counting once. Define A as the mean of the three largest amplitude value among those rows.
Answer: 17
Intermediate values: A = 11.1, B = 10.6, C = 0.71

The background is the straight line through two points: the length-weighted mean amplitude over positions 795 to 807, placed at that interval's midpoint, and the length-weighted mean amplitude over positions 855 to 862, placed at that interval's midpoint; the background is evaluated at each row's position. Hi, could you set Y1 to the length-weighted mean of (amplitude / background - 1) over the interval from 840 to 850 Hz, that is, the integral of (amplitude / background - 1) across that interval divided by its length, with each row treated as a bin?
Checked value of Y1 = 0.14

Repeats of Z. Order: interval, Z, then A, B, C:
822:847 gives 15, 10.2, 9.1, 0.72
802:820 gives 12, 7.8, 7.5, 0.43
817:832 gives 13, 8.7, 8.4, 0.58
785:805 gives 11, 7.8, 7.2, 0.59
